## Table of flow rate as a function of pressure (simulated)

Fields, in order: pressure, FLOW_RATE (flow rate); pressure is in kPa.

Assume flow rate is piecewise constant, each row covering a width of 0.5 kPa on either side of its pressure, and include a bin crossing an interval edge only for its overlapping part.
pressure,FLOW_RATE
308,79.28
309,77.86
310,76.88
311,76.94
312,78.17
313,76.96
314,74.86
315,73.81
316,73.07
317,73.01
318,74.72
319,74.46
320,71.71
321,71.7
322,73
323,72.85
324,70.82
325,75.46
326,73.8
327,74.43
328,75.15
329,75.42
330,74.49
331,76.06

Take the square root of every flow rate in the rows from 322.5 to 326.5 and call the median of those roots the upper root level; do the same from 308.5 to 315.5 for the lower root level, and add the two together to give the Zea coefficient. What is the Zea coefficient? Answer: 17.3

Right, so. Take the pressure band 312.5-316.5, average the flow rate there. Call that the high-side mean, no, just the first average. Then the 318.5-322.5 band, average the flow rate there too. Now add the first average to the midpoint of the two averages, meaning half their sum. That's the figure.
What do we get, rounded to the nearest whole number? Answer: 148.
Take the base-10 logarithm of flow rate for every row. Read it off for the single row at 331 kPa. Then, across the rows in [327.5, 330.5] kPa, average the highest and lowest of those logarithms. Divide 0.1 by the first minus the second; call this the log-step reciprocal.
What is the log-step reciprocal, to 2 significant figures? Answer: 16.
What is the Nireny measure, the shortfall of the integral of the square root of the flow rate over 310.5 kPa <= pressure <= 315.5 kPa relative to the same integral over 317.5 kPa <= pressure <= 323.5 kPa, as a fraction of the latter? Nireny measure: 0.15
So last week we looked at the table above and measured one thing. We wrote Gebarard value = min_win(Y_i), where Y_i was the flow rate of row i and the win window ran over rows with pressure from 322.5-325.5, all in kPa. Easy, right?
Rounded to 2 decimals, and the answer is 70.82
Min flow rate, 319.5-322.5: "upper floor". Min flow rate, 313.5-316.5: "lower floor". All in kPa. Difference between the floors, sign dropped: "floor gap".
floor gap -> 1.4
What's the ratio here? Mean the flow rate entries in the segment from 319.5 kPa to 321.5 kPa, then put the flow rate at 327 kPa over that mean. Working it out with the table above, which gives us 1.038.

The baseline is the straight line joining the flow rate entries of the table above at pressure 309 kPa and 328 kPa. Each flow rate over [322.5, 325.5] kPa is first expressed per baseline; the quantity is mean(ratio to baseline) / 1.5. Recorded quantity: 0.643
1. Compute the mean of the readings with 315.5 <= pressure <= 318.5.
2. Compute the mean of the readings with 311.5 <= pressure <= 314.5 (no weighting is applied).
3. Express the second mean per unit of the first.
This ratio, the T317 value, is 1.04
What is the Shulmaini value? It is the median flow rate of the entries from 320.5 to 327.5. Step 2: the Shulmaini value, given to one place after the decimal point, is 73.0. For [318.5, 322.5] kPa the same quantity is 72.4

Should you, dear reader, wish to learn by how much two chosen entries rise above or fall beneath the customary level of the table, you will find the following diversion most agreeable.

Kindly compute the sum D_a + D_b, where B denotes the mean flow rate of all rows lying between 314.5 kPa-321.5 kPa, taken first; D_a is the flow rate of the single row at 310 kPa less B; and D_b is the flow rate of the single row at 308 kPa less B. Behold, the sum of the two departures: 9.7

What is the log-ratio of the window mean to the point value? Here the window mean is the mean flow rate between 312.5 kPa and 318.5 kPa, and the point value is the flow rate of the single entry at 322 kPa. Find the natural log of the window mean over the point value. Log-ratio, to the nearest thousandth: 0.019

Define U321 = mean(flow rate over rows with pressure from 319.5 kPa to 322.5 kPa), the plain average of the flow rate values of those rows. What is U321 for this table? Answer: 72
